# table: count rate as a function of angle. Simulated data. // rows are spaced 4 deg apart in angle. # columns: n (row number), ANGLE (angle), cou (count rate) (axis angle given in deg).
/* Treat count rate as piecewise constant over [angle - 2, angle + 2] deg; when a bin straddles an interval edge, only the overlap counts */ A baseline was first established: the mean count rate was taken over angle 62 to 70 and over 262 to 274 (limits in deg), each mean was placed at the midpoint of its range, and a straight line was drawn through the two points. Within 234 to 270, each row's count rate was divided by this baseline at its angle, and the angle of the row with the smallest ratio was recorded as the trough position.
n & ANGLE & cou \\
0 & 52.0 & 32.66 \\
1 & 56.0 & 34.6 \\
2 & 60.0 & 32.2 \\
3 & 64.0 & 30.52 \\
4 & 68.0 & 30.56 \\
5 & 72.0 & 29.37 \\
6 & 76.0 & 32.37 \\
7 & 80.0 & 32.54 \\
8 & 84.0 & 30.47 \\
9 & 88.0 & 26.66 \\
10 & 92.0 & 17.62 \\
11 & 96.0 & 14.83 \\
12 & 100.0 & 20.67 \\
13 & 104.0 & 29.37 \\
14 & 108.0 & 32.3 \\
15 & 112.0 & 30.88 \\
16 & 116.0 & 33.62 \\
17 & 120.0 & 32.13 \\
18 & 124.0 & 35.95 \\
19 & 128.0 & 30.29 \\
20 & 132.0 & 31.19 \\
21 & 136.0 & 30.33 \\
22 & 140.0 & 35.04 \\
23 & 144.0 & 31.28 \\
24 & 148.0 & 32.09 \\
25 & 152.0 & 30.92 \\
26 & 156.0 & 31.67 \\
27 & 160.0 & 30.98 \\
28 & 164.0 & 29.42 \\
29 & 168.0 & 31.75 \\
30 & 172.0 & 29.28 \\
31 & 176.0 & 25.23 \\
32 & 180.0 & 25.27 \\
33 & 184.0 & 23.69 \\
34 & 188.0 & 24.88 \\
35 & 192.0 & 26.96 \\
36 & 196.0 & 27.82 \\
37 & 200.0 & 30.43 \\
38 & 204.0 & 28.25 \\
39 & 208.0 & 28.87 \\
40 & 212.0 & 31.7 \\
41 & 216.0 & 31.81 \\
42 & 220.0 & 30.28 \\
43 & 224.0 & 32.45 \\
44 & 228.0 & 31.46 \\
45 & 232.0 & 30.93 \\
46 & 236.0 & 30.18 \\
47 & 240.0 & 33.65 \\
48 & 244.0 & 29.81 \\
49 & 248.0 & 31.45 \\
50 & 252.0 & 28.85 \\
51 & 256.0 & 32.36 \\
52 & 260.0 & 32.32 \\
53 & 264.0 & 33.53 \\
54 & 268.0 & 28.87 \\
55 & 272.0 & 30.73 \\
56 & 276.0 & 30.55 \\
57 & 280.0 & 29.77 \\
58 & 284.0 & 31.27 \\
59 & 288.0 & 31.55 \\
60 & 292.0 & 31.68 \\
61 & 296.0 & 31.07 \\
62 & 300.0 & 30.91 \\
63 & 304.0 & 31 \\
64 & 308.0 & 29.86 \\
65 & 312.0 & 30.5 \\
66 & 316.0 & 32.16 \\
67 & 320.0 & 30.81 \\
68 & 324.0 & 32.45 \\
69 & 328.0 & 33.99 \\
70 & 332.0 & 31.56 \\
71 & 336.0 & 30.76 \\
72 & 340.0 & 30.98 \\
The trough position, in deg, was 268.0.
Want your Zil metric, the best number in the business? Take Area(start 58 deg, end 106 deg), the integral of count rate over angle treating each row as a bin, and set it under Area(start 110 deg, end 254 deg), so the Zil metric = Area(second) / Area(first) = 3.3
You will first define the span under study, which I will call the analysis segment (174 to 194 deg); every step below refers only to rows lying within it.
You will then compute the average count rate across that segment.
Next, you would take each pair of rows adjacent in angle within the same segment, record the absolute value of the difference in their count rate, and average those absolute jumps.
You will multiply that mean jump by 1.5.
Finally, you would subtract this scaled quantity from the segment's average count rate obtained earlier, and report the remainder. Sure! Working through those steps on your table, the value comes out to 23.4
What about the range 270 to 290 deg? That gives 29.7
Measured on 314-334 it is 29.6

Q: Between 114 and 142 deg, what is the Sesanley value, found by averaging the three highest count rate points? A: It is 34.9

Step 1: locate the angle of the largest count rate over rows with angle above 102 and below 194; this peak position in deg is 124.0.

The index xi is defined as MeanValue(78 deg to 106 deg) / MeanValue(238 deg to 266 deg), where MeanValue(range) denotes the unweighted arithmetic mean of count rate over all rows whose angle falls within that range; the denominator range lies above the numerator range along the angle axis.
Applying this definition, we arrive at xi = 0.78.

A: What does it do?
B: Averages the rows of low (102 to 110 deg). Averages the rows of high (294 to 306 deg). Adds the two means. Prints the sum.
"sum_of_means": 61.8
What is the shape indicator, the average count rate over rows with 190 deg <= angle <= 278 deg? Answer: 30.6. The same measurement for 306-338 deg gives 31.5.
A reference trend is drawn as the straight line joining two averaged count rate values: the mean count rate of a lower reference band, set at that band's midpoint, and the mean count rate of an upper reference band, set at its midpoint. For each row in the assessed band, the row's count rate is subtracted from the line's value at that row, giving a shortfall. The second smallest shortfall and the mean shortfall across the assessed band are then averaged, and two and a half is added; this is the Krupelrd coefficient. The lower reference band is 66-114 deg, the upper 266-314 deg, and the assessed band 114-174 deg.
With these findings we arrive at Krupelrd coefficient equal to -3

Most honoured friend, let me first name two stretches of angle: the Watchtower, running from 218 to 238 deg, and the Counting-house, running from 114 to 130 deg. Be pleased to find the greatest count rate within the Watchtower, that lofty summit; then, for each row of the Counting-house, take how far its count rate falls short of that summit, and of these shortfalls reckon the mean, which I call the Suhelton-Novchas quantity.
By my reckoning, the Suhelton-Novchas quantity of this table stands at -0.55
